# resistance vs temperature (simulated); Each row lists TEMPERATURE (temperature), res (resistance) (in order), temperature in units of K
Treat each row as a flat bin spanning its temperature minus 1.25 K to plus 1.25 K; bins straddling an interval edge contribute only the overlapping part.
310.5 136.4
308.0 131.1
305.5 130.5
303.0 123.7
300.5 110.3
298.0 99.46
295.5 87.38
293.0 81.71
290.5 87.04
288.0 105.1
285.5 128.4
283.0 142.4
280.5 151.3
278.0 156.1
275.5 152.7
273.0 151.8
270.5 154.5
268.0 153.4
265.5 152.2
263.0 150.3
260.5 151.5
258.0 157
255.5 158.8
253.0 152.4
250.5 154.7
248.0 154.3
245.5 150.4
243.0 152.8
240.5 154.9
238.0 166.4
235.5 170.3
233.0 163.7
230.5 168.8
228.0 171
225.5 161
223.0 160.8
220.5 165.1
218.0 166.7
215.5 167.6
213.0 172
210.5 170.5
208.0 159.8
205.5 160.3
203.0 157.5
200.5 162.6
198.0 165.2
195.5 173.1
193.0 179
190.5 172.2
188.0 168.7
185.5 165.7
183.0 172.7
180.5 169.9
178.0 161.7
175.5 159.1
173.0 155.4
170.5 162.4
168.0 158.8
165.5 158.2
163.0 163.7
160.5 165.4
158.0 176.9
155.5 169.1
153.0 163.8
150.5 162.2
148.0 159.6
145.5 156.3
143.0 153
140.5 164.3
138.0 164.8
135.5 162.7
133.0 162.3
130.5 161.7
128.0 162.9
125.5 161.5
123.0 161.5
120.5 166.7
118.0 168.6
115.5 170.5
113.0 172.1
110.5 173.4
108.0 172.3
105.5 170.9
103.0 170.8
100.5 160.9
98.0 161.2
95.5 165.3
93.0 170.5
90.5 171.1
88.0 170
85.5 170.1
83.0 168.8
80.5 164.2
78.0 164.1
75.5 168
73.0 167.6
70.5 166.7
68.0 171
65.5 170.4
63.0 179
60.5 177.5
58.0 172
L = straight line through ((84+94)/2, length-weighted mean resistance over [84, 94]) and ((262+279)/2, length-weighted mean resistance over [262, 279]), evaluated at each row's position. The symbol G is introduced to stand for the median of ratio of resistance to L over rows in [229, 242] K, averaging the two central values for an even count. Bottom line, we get 1.07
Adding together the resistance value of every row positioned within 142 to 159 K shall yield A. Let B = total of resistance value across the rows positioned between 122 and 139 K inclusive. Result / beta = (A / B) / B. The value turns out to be 0.0009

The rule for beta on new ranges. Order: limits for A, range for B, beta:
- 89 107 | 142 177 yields 0.0002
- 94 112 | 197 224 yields 0.0004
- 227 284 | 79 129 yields 0.0003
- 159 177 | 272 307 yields 0.0004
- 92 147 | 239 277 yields 0.0007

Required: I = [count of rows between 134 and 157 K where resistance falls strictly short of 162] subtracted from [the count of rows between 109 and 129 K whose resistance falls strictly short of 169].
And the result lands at 2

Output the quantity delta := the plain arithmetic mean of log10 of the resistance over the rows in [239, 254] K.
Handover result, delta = 2.185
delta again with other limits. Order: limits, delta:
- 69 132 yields 2.223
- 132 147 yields 2.205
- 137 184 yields 2.212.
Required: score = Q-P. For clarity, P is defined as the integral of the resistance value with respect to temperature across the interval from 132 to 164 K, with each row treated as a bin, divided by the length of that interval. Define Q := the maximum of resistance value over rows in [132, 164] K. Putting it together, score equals 13.5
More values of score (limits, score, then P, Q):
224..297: 24.8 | 146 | 171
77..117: 4.9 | 169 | 173.4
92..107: 4.3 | 167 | 170.9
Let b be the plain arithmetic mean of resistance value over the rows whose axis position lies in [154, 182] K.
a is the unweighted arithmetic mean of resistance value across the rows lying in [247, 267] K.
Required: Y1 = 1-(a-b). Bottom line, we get 11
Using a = 154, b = 164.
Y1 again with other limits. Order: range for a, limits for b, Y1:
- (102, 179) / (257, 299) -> -30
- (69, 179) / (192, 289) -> -6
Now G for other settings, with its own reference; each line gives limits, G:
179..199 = 1.06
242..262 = 0.99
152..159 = 1.03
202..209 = 1.01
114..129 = 0.99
